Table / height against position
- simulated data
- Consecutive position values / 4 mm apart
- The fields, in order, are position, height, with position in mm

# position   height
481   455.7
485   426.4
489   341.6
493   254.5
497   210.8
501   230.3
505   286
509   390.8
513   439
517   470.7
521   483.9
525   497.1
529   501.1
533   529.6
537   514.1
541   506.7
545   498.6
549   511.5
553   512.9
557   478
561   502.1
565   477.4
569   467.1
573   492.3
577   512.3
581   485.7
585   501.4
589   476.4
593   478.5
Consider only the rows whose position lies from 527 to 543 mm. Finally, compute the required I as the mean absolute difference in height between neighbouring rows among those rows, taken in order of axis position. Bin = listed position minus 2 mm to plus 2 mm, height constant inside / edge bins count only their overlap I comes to 17.1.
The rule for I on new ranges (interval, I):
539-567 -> 17.7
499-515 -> 69.6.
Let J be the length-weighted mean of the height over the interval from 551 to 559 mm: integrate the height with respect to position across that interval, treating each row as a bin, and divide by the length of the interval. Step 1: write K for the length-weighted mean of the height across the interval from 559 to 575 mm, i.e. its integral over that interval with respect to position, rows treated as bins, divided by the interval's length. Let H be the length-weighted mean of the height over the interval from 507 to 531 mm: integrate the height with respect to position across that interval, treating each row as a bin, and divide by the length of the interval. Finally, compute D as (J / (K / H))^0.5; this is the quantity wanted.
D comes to 22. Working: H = 464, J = 495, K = 485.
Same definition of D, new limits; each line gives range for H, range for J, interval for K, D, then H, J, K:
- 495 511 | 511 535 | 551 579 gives 17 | 279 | 487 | 492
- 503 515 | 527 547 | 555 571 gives 20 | 372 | 510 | 481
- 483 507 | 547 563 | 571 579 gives 17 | 292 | 501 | 502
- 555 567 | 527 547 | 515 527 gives 23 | 486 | 510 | 484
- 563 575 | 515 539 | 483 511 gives 28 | 479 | 499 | 306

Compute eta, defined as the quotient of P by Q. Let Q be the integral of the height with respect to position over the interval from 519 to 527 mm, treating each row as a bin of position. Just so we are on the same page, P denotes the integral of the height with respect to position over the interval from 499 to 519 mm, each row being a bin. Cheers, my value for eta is 1.9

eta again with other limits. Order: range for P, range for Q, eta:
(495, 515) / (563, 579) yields 0.8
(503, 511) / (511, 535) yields 0.2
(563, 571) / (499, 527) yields 0.3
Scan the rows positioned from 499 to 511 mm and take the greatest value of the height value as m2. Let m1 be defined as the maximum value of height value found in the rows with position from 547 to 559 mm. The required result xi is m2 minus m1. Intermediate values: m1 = 512.9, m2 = 390.8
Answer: -122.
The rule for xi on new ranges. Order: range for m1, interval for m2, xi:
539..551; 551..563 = 1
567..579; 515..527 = -15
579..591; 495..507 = -215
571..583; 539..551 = -1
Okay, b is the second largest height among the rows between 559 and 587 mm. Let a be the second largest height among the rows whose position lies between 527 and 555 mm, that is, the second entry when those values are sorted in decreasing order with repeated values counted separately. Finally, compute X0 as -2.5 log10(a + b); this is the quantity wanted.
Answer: -7.52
